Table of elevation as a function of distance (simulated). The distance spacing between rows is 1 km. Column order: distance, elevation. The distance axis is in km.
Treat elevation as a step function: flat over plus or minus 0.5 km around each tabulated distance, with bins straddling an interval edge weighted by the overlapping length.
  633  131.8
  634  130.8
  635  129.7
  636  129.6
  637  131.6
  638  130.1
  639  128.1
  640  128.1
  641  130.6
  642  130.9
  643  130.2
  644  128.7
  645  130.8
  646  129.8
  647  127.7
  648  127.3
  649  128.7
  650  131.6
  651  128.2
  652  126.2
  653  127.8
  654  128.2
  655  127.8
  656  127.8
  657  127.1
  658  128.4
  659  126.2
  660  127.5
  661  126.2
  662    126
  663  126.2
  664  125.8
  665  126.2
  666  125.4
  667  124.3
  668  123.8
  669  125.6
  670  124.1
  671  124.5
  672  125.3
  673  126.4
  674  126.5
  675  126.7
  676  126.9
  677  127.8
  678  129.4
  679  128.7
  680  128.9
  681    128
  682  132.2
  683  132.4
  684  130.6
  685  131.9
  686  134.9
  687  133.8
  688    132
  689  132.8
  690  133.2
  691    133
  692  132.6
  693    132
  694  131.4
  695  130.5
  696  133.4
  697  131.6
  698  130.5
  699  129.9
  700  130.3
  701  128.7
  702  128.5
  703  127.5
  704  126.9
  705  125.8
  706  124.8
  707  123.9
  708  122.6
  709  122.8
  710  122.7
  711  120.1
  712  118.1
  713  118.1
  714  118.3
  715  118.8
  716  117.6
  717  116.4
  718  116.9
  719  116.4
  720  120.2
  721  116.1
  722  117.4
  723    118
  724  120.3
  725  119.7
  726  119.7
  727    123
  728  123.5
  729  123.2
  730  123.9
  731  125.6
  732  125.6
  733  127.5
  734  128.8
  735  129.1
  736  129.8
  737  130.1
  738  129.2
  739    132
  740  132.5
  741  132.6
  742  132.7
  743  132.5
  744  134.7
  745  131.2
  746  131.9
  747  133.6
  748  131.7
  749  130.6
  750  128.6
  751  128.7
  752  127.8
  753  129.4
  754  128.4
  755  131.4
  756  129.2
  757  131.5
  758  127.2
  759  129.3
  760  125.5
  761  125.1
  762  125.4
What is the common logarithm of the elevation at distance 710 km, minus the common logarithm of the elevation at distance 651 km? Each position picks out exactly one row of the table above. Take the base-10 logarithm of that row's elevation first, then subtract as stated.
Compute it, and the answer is -0.019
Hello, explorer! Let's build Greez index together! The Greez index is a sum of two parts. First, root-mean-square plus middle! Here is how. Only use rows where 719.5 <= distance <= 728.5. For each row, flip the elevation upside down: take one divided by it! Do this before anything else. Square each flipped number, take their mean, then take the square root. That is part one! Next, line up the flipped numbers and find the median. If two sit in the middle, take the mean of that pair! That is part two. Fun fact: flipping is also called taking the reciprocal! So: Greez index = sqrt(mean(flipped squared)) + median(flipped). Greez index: 0.0167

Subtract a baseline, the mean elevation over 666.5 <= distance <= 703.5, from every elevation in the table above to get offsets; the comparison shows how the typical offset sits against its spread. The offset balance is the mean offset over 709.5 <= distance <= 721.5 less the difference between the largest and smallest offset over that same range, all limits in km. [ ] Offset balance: -17.8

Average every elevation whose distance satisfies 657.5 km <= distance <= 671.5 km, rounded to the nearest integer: 126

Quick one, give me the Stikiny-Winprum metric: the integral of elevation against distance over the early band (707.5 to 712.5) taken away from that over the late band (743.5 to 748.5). 57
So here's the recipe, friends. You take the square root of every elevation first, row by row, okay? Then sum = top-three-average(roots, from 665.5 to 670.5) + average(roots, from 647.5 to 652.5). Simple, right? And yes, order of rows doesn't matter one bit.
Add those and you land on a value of 22.5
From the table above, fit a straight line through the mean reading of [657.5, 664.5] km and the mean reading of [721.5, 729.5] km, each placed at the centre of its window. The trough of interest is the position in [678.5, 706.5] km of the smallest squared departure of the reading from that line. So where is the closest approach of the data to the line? 706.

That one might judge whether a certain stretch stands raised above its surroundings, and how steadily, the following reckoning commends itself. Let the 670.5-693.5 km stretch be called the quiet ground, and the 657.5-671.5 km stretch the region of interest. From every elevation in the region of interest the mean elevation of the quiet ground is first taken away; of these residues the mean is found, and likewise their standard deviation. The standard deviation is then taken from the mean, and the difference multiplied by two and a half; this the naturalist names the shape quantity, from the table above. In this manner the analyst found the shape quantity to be -14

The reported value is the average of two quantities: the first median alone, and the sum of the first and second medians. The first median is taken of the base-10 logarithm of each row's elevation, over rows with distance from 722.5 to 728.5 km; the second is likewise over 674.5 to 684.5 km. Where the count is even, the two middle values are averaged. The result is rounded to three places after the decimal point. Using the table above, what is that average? 3.134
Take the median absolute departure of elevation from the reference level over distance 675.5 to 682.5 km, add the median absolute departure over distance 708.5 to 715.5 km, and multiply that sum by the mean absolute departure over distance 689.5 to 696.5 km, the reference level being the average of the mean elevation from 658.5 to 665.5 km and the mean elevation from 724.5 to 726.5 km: 92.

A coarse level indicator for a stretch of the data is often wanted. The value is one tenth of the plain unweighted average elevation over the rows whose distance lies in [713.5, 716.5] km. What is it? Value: 11.8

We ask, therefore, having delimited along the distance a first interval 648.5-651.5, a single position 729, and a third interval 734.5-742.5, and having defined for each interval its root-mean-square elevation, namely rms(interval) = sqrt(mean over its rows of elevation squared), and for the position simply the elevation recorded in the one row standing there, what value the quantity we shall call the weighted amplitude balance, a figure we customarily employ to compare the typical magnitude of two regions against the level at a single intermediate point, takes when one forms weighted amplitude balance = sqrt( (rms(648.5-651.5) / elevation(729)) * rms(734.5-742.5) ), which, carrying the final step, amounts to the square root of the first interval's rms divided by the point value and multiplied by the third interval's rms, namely 11.7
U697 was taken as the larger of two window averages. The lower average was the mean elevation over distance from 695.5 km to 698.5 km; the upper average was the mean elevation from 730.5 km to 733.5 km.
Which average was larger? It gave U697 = 132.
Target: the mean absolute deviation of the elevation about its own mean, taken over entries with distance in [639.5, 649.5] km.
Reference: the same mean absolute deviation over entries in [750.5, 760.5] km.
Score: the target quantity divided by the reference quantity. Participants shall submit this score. 0.9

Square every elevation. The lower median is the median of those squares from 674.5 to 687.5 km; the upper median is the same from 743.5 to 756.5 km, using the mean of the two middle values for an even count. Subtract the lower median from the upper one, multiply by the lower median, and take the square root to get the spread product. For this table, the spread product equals 2286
